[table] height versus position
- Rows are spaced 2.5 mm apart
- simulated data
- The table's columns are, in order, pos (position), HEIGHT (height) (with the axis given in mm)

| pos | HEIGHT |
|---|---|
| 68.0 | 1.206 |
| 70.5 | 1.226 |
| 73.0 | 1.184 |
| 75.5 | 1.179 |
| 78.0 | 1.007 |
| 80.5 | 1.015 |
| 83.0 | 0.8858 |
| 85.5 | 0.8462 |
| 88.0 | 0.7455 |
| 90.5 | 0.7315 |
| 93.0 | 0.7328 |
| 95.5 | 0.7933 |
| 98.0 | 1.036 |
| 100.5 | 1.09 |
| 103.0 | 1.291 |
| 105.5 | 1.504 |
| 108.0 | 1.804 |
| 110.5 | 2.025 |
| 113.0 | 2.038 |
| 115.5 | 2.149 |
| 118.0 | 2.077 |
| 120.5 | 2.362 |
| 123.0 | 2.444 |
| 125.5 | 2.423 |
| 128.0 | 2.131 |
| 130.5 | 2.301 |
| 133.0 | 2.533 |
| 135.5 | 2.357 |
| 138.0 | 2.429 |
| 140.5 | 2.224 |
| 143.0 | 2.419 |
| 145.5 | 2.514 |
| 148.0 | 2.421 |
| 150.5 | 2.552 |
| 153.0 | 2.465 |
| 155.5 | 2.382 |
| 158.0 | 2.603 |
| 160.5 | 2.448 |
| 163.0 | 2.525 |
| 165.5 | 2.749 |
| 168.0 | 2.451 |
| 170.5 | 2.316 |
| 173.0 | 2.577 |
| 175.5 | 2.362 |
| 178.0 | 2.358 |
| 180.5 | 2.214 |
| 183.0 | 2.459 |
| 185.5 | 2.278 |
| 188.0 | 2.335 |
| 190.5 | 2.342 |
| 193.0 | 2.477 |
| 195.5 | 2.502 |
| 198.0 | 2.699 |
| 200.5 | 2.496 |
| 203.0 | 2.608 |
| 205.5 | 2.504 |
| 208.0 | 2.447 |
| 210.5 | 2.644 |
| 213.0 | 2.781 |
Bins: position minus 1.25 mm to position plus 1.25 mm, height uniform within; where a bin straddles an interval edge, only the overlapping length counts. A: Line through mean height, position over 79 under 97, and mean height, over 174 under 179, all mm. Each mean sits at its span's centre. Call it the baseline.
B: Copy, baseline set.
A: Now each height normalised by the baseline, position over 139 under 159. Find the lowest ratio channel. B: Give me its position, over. 155.5 mm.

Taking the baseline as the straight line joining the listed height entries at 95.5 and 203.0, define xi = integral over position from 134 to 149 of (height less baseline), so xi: 12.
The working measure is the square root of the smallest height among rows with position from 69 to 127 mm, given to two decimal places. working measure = 0.86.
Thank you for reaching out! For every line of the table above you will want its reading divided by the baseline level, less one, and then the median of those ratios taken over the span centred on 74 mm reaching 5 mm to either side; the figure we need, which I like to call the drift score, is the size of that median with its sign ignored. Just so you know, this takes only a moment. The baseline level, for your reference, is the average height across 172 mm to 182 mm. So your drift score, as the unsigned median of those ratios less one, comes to 0.50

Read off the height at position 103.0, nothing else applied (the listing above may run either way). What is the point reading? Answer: 1.291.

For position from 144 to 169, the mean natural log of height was 0.92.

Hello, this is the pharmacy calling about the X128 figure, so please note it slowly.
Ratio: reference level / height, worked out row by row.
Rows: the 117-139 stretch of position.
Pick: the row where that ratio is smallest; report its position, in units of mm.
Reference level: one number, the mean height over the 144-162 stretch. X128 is 133.0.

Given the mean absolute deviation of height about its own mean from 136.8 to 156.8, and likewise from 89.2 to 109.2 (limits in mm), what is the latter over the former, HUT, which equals 4.79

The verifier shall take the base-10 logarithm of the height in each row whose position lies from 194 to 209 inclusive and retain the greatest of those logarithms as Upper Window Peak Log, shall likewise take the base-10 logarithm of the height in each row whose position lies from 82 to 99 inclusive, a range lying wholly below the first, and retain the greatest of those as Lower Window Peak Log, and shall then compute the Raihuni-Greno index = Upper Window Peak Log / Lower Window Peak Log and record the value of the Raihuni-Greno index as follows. 28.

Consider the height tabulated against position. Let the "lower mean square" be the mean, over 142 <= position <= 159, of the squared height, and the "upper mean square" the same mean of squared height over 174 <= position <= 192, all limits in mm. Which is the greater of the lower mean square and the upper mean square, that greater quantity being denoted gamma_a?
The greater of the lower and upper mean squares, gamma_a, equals 6.15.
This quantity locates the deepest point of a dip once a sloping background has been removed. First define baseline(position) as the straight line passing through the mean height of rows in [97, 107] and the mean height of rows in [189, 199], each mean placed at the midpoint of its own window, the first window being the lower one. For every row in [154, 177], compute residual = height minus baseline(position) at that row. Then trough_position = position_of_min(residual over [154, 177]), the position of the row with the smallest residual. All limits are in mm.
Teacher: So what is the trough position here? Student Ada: 175.5 mm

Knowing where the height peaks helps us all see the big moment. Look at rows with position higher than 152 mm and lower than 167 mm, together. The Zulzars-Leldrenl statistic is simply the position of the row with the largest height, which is 165.5 mm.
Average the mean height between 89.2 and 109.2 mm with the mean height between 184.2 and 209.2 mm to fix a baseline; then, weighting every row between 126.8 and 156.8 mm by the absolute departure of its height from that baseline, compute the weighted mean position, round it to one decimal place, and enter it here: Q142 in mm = 142.6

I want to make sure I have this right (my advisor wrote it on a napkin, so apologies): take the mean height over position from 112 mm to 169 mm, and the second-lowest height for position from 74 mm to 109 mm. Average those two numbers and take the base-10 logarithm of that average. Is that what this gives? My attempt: 0.194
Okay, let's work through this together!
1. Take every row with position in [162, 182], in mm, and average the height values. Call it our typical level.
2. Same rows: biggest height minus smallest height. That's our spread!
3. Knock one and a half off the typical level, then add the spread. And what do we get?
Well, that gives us 1.48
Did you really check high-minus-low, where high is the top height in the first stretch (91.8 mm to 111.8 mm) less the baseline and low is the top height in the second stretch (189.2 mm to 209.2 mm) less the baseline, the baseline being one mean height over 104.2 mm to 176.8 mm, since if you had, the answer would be -0.67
